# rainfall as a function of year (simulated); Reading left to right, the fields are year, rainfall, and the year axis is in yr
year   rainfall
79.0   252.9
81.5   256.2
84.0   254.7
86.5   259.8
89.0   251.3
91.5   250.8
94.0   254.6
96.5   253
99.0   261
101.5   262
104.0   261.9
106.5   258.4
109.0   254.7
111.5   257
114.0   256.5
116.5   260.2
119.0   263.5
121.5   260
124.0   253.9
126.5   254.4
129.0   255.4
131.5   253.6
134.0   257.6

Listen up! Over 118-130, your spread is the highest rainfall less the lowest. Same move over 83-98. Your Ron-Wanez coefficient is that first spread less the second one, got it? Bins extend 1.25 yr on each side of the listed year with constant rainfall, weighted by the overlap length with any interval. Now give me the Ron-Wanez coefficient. 1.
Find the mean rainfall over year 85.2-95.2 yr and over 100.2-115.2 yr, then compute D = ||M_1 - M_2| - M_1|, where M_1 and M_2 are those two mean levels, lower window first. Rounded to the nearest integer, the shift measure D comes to 250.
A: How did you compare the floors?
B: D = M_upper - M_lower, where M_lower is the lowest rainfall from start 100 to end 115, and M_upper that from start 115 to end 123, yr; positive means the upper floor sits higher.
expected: 5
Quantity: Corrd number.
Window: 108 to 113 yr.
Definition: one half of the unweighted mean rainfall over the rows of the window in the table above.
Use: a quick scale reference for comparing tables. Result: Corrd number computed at 128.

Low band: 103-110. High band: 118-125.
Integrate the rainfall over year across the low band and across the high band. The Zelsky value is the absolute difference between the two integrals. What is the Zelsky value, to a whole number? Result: 6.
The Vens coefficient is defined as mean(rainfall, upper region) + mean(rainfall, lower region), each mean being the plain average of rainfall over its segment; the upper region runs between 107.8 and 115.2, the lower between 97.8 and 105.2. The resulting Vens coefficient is 518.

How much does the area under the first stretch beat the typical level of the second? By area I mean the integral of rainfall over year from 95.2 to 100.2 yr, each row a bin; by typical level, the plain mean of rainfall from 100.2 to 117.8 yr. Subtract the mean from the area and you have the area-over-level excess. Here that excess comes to 1026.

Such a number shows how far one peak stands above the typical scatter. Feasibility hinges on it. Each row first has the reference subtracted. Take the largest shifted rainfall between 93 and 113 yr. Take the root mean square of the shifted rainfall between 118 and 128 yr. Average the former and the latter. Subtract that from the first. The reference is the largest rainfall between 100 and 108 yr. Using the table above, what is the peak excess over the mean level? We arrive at -2.8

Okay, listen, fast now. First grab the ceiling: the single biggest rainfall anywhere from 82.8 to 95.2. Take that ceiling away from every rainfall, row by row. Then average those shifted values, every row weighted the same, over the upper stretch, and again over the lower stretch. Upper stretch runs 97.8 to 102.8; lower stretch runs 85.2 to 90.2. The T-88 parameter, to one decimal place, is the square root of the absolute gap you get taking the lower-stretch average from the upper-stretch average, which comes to 2.4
